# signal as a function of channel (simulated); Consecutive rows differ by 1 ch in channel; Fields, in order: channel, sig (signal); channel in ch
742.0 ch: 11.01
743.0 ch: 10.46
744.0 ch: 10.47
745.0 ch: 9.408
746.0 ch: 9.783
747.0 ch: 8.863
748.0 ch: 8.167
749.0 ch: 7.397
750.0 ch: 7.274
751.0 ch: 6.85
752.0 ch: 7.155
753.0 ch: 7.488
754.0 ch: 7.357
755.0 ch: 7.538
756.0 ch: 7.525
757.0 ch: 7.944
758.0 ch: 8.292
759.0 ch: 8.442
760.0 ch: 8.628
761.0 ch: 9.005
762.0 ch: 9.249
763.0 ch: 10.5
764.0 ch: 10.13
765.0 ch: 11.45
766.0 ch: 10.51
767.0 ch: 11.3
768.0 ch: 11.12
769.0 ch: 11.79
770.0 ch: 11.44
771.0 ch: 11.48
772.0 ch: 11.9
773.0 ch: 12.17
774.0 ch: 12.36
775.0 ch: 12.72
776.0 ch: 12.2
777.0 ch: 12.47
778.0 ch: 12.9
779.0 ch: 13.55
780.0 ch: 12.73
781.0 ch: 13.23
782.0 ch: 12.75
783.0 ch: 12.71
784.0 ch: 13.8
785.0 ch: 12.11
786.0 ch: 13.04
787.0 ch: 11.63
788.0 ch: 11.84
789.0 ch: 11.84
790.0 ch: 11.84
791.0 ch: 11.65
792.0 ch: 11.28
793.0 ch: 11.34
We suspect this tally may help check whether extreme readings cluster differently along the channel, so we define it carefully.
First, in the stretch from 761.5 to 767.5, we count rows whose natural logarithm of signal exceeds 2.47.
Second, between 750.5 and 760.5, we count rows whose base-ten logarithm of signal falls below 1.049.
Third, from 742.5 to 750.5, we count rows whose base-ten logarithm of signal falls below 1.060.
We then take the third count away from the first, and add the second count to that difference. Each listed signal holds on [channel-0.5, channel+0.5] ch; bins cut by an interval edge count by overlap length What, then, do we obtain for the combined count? 2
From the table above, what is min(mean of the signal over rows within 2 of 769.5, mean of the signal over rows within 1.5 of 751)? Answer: 7.1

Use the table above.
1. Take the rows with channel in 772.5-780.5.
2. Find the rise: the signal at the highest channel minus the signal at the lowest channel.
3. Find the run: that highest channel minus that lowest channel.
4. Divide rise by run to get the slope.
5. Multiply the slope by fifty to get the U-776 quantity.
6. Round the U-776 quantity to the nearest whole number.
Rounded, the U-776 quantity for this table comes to 4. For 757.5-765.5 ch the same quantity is 23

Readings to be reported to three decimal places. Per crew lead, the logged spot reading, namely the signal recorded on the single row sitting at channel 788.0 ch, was 11.840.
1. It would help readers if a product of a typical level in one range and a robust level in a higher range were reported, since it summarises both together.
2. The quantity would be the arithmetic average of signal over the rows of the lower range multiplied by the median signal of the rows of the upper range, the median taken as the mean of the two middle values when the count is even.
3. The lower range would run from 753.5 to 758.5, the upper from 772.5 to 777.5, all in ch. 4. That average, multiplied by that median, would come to 96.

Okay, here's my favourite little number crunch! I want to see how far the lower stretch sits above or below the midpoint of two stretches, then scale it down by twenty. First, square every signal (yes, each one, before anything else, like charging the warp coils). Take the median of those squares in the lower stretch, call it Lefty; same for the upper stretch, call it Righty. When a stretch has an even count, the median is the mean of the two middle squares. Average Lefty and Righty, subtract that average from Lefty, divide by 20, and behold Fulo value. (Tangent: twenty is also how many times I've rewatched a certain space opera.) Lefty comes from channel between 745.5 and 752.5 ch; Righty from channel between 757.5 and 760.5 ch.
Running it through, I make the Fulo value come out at -0.41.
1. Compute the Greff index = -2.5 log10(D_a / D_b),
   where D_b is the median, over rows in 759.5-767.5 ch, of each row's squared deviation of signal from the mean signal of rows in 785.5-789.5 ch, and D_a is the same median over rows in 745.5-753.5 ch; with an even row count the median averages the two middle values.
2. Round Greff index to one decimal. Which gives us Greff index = -2.1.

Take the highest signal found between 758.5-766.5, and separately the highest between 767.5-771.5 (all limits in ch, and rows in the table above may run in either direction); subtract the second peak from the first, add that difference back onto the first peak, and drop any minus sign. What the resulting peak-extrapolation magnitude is 11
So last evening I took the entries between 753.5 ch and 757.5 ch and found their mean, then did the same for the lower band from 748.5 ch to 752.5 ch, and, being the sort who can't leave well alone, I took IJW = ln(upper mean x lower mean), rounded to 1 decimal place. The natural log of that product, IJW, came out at 4.0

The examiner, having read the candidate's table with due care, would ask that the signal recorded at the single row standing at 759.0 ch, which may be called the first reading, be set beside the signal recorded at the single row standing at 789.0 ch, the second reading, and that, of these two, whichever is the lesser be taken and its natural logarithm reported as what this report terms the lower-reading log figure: 2.1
